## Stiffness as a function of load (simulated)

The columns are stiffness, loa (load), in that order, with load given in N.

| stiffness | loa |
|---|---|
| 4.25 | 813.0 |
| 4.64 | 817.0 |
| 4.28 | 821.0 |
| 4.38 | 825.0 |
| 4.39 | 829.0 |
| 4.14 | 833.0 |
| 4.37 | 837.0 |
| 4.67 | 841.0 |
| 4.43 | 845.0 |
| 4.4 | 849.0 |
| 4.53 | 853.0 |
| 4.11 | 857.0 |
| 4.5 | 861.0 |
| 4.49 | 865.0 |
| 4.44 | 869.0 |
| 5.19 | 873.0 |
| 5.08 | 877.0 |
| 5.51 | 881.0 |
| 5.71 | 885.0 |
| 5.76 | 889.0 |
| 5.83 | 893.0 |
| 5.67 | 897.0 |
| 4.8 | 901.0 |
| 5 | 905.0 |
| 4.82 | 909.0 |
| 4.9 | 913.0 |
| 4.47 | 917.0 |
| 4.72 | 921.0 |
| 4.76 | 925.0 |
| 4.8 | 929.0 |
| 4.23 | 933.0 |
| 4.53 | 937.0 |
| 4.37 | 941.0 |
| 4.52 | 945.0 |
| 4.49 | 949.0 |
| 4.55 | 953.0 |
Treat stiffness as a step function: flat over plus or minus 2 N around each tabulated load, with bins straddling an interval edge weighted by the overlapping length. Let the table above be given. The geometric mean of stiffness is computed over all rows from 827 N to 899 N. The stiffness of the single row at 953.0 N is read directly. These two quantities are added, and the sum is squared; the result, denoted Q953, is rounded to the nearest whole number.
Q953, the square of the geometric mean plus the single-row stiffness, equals 88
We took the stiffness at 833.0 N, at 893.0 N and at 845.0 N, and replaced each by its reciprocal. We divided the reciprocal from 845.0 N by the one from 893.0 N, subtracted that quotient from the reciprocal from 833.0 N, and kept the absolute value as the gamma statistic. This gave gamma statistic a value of 1.1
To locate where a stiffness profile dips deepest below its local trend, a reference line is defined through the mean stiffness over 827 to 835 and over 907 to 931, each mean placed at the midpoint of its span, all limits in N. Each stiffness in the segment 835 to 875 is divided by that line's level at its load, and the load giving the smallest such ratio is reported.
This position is 857.0 N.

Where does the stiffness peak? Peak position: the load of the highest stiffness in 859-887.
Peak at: 885.0 N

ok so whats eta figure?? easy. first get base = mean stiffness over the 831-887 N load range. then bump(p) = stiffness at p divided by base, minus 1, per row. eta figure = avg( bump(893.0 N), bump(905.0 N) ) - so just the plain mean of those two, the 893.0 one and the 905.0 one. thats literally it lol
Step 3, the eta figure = 0.16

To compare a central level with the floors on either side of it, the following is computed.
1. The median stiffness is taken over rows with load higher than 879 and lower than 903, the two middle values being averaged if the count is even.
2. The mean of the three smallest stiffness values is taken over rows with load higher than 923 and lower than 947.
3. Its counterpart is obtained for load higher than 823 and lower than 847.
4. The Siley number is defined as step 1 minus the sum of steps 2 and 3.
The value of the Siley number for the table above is -3.0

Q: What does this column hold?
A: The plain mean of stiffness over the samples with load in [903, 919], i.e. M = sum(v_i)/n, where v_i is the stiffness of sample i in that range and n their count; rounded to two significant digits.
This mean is 4.8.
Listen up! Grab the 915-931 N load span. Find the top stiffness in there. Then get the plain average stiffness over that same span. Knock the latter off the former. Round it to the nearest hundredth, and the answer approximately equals 0.11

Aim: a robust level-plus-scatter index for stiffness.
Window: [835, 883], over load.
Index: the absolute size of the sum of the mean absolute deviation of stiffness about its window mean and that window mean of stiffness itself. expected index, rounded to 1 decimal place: 5.0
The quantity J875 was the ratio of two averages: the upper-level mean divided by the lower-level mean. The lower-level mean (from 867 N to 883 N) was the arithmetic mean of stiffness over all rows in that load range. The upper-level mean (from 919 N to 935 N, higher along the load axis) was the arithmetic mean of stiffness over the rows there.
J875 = 0.92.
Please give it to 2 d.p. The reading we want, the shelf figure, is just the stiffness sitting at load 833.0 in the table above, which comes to 4.14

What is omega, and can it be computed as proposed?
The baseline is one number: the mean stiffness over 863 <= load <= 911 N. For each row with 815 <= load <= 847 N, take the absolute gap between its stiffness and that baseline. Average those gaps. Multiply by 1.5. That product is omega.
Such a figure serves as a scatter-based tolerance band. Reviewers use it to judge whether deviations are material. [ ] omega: 1.2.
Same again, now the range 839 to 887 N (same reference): 0.9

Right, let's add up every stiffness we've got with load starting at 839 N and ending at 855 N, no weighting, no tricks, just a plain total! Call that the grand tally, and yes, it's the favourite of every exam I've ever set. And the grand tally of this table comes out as 18.0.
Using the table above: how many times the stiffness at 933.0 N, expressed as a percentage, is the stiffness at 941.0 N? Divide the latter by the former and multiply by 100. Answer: 103.3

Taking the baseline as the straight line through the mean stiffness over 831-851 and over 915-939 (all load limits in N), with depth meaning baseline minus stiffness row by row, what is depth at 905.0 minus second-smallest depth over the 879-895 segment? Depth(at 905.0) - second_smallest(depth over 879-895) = 0.79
